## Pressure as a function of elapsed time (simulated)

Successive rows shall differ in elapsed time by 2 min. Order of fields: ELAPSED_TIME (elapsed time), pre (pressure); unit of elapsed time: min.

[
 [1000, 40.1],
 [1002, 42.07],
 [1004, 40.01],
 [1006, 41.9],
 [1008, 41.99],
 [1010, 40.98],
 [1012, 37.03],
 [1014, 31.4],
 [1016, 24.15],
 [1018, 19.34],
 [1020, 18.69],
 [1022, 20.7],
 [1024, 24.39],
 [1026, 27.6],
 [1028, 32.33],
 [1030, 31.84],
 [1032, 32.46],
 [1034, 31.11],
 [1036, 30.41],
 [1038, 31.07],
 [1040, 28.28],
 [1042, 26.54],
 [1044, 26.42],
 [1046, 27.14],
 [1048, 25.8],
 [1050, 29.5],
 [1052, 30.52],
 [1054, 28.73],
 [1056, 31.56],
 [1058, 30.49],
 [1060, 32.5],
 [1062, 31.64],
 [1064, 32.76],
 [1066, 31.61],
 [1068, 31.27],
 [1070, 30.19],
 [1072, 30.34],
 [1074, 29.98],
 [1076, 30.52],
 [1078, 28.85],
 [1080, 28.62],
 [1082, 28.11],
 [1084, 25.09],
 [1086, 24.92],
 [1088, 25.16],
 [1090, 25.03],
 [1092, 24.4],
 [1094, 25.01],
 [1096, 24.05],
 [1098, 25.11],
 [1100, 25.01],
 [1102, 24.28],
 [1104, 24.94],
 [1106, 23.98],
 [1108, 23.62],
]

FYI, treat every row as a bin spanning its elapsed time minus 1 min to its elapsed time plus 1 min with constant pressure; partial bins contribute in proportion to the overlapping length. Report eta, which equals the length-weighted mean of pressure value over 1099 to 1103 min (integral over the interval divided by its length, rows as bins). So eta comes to 24.6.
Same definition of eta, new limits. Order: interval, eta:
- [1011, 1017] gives 30.9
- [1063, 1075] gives 31.0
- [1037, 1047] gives 27.9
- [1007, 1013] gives 40.0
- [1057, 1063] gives 31.5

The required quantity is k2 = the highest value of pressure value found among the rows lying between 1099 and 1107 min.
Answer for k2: 25.01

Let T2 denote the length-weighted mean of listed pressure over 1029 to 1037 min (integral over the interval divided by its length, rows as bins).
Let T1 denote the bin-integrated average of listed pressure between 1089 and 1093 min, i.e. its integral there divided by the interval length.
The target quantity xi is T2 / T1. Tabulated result 1.3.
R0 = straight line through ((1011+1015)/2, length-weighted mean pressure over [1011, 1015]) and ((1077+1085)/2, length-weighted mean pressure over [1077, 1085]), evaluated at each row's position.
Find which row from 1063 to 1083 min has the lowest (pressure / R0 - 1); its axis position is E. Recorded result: 1082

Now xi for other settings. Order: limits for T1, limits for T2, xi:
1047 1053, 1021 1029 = 0.9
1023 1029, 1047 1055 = 1.0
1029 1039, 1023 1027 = 0.8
